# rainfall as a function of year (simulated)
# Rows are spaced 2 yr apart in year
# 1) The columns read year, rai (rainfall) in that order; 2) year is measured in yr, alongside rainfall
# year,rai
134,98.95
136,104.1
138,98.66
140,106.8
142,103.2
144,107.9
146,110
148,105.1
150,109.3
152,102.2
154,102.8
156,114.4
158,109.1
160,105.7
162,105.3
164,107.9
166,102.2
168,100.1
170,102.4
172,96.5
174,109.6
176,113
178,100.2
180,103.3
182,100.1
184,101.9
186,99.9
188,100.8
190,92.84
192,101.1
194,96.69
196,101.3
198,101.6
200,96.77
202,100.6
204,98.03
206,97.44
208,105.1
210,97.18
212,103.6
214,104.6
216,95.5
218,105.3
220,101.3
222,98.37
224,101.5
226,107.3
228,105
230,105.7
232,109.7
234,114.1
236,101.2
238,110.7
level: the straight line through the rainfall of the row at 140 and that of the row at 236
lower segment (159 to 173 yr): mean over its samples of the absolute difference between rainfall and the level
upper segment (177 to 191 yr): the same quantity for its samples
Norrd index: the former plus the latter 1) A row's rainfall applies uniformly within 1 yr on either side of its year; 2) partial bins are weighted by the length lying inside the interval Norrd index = 7.5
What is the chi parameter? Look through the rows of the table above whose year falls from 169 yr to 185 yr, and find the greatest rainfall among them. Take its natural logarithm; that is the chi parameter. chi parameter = 4.73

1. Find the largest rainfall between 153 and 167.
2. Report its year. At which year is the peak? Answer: 156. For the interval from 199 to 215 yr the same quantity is 208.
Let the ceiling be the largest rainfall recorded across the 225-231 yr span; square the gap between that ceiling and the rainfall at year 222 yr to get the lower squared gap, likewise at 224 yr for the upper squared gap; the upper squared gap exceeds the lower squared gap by -46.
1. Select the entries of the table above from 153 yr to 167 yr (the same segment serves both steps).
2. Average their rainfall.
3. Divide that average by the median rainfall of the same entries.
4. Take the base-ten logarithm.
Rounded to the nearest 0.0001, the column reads 0.0044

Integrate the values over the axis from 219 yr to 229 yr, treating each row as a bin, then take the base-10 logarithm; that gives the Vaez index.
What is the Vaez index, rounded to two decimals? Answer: 3.01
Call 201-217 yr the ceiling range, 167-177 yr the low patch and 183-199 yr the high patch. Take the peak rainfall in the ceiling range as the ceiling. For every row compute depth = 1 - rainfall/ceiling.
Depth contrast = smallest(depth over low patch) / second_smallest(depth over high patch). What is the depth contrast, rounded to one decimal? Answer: -2.3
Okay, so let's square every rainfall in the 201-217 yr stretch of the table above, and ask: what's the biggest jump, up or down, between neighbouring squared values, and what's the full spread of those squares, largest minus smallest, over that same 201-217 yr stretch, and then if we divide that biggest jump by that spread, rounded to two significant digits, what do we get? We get 0.95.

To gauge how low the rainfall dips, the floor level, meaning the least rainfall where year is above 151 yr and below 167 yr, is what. 102.2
